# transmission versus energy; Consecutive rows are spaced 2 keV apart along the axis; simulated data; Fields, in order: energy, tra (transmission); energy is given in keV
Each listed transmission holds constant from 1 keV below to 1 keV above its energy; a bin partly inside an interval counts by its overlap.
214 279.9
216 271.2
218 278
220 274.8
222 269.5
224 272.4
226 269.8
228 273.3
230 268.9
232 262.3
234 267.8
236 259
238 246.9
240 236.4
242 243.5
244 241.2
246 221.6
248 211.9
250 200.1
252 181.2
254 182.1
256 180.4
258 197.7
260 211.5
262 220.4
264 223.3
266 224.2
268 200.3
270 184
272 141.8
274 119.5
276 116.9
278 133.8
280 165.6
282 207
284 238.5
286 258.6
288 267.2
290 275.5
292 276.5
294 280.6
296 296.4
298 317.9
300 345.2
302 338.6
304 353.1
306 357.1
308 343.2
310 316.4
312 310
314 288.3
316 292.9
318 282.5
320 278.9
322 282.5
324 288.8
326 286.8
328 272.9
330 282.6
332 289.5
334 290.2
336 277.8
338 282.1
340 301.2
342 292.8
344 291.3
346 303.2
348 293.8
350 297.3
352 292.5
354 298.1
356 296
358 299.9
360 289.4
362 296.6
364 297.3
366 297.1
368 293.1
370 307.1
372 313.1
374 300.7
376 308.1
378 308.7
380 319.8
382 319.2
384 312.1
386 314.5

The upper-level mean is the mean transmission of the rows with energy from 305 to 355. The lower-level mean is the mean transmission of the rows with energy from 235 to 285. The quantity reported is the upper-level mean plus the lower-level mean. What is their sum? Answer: 495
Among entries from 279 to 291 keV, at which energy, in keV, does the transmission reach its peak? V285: 290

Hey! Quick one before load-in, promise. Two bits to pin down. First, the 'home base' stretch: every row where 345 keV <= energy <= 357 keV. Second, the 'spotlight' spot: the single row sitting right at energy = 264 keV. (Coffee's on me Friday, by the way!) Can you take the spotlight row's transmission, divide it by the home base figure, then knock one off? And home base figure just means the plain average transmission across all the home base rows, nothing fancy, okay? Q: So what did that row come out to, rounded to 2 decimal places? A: -0.25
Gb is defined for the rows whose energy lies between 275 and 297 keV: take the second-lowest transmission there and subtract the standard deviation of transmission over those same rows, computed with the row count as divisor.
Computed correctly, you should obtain 73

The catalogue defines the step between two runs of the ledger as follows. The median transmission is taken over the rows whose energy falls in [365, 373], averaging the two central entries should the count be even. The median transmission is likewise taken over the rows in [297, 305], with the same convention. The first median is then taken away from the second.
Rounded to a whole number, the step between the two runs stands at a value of 40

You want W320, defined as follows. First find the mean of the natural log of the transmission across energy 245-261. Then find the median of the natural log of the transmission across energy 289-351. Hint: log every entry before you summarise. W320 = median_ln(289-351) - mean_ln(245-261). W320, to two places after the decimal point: 0.39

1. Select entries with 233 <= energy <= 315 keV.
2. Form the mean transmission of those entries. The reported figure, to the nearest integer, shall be 241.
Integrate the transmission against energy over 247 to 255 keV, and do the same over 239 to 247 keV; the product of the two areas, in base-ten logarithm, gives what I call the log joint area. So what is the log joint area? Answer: 6.47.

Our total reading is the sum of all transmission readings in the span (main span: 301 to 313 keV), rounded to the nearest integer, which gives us 2018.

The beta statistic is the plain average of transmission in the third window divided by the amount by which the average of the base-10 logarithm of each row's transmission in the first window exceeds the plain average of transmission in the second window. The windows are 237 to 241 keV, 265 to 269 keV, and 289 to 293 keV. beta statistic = -1.3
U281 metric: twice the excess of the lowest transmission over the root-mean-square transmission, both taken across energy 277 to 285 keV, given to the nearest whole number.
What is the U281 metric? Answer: -113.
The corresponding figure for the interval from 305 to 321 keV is -62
